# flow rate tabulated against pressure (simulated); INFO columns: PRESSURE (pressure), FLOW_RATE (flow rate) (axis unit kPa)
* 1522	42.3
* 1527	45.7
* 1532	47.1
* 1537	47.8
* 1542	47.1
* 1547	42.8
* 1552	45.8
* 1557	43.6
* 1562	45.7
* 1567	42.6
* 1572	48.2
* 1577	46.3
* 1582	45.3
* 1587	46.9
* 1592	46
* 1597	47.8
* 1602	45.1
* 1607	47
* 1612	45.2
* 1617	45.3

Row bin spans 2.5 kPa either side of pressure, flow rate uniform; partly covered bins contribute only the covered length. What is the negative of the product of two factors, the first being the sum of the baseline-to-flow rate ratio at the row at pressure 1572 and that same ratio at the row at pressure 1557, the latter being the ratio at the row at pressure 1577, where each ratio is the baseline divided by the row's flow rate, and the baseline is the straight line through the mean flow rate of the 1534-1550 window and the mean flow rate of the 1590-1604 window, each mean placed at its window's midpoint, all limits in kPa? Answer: -2.01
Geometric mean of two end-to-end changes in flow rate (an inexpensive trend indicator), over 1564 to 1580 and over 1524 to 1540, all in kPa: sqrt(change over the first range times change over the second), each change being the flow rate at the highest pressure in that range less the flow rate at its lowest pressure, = 2.79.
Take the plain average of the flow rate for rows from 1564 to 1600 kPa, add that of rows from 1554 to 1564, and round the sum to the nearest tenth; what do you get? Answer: 90.8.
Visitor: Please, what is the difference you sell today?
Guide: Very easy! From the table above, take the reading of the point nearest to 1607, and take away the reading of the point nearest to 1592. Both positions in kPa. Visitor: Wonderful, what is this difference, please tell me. 1.0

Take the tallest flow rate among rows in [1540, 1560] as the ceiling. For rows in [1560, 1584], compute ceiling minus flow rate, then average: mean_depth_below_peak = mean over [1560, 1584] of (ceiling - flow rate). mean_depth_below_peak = 1.5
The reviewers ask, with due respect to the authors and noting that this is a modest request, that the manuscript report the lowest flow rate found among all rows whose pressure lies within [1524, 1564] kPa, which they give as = 42.8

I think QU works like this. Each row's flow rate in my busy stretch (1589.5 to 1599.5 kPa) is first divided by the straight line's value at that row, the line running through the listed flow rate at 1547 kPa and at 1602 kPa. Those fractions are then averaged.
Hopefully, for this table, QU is 1.05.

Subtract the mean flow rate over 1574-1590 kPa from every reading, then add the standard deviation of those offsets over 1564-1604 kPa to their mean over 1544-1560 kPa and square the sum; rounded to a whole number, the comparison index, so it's 0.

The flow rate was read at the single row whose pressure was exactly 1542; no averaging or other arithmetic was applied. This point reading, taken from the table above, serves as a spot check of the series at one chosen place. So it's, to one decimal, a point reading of 47.1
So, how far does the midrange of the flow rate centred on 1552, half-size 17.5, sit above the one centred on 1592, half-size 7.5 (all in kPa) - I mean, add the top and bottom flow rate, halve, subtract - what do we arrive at -1.7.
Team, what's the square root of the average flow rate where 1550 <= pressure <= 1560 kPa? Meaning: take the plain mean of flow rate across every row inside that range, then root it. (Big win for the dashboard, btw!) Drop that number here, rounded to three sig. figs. 6.69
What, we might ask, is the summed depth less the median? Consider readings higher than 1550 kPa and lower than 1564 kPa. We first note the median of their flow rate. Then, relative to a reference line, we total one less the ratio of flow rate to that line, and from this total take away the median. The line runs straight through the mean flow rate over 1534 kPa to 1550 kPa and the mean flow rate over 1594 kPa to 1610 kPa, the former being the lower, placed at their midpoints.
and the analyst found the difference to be -45.6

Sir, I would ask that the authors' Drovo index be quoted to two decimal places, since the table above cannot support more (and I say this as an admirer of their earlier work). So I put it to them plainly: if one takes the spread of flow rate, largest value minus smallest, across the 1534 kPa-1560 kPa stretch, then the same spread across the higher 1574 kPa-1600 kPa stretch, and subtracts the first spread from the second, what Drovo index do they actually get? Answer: -2.50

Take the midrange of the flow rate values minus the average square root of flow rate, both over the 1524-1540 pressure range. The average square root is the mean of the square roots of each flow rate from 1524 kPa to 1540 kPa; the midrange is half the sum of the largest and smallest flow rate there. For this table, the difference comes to 39.9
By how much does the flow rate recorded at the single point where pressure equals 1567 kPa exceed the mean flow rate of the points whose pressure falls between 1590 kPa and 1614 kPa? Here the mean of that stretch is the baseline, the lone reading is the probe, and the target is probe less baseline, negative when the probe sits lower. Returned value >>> -3.6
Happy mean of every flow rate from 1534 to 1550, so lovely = 45.9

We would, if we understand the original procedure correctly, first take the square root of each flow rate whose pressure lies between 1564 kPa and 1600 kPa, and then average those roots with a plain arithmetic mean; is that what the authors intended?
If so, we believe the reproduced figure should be 6.79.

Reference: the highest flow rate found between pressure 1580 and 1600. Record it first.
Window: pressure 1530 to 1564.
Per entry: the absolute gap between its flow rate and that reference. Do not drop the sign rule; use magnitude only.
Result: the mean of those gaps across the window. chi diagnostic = 2.1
